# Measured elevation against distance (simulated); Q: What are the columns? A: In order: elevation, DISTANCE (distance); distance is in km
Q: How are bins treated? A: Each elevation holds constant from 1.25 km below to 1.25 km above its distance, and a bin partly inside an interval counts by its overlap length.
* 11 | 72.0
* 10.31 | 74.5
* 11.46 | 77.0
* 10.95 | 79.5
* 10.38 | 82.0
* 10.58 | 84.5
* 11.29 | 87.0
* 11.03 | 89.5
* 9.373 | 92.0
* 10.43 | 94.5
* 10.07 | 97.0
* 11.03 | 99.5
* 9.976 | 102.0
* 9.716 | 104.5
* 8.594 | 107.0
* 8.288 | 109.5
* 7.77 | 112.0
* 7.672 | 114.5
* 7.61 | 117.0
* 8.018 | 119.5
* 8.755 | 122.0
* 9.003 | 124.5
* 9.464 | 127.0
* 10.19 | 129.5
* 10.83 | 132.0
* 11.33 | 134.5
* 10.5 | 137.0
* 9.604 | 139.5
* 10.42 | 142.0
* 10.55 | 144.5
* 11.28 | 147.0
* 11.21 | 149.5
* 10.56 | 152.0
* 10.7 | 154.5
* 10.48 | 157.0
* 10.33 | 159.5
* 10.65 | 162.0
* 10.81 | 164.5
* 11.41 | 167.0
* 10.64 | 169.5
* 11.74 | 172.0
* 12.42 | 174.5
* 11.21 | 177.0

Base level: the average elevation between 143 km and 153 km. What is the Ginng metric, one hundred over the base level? 9.2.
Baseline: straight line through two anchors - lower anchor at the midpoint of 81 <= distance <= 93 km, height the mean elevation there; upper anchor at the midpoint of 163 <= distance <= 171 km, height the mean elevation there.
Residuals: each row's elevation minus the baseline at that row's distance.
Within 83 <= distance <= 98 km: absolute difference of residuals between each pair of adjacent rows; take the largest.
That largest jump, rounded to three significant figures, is 1.67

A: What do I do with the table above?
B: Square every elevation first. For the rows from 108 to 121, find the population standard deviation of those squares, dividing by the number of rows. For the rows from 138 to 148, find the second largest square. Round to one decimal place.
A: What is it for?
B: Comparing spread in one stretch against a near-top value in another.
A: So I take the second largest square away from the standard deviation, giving -107.3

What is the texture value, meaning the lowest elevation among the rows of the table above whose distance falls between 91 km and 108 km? 8.594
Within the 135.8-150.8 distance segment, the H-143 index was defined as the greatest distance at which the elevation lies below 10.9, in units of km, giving 144.5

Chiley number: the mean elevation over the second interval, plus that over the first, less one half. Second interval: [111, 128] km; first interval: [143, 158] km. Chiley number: 18.6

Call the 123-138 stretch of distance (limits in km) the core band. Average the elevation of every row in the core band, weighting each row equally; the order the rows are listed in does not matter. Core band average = 10.2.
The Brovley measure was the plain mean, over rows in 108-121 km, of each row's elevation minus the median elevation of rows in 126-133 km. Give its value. -2.3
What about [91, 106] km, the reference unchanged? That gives -0.1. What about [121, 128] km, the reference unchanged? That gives -1.1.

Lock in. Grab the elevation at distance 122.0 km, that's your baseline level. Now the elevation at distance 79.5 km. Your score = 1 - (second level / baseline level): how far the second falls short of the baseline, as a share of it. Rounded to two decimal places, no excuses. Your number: -0.25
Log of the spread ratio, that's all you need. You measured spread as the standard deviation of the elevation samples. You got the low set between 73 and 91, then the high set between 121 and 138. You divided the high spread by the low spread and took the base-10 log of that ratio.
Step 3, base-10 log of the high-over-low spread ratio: 0.33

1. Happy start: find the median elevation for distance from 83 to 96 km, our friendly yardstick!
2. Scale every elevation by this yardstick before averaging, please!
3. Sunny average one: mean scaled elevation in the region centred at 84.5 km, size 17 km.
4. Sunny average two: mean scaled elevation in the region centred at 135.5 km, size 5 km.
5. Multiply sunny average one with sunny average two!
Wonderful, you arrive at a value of 1.05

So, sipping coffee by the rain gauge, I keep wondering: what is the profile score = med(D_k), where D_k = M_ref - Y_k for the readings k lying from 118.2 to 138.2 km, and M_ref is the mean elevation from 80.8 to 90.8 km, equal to 1.0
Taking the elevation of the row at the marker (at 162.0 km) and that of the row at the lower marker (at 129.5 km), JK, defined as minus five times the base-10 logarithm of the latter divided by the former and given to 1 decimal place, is 0.1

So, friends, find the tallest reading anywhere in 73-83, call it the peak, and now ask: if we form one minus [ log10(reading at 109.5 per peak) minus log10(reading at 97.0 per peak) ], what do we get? 1.08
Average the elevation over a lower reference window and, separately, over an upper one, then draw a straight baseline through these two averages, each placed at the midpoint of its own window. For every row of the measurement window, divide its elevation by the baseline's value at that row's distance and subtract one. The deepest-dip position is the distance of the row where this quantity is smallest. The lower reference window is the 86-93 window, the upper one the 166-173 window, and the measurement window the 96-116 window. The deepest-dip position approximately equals 114.5 km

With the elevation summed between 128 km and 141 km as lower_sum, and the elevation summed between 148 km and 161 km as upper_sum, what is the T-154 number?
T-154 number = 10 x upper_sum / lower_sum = 10.2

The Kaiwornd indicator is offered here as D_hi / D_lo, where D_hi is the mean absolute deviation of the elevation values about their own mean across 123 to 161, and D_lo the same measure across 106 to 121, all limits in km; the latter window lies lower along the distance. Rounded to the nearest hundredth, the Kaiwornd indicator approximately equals 1.55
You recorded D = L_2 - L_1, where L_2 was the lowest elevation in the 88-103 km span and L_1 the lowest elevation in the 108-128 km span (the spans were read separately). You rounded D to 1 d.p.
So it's 1.8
